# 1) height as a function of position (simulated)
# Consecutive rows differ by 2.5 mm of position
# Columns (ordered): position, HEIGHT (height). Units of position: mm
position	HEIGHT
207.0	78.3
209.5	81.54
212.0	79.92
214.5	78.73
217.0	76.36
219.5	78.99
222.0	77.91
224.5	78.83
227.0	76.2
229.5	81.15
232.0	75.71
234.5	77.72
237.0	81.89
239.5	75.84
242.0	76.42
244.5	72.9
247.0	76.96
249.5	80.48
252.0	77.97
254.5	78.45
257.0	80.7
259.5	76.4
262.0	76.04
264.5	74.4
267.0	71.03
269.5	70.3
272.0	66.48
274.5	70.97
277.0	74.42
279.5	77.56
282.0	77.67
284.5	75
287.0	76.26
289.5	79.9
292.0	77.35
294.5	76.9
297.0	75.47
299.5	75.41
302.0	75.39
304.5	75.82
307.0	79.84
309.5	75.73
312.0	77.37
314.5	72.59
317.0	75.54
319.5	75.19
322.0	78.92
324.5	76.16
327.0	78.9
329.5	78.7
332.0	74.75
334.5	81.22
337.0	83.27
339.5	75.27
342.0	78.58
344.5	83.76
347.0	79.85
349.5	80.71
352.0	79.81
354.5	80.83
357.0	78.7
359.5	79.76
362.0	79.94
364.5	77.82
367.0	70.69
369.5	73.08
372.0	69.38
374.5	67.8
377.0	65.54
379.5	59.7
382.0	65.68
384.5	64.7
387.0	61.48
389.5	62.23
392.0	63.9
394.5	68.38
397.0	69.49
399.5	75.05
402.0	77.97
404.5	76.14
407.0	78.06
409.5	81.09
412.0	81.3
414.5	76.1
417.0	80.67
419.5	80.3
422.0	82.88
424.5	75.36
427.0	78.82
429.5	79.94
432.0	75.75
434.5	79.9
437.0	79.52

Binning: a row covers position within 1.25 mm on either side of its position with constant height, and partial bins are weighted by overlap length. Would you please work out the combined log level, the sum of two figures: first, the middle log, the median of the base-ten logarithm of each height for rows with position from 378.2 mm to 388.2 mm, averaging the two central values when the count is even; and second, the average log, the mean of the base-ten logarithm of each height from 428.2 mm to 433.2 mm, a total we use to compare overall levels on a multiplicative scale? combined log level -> 3.69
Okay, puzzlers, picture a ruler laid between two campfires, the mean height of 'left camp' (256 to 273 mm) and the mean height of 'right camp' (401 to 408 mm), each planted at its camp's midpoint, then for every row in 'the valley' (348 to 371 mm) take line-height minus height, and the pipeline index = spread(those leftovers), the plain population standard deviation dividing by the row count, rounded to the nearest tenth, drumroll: 3.5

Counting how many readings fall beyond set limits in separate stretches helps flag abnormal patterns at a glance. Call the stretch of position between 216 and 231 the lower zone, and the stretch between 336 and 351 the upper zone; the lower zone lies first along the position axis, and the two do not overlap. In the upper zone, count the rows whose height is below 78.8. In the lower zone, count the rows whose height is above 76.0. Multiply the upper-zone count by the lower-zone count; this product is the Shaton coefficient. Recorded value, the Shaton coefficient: 12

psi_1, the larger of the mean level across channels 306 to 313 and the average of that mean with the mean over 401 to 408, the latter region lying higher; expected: 77.6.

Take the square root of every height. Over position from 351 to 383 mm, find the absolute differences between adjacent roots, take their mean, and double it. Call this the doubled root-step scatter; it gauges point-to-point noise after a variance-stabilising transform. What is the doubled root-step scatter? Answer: 0.353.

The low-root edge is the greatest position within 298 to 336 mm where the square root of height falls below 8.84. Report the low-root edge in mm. 332.0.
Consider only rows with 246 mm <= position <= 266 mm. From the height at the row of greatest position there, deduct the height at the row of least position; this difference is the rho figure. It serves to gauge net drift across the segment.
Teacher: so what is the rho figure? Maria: -2.6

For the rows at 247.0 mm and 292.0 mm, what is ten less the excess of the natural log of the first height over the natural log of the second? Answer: 10.0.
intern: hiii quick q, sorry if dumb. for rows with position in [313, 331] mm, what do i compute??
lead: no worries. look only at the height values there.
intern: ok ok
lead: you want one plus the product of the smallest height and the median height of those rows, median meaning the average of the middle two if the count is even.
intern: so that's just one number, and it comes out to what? 5529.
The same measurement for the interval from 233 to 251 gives 5611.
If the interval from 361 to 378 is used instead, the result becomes 4634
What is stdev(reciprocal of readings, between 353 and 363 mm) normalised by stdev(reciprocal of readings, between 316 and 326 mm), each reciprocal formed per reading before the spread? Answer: 0.48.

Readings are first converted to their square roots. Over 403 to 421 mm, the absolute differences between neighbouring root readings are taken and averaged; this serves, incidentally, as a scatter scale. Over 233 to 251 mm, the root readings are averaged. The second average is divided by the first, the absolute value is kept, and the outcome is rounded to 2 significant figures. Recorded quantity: 61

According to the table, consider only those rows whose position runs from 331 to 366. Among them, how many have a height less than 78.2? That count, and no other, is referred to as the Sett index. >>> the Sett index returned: 3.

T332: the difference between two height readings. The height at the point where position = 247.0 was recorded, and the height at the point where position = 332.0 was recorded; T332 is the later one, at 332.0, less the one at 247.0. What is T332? -2.2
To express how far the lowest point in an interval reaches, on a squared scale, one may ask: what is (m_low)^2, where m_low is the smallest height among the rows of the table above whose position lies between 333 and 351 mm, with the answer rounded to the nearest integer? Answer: 5666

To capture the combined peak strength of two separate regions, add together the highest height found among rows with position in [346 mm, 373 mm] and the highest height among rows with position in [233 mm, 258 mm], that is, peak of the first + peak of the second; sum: 163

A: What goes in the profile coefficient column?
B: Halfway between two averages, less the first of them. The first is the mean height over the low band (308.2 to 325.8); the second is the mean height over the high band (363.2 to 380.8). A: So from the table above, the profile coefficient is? -3.4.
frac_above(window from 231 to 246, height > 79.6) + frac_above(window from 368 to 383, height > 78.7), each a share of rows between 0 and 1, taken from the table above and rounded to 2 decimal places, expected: 0.17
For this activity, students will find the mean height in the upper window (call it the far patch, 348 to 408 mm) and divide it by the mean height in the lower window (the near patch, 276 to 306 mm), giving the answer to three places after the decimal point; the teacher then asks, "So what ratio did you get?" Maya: 0.941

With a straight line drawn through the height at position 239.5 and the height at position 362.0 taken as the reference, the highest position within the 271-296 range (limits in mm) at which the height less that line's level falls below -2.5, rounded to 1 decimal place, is 277.0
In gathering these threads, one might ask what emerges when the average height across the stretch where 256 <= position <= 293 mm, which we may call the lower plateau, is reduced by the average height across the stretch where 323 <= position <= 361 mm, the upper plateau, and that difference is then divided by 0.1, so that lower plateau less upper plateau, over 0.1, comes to -44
